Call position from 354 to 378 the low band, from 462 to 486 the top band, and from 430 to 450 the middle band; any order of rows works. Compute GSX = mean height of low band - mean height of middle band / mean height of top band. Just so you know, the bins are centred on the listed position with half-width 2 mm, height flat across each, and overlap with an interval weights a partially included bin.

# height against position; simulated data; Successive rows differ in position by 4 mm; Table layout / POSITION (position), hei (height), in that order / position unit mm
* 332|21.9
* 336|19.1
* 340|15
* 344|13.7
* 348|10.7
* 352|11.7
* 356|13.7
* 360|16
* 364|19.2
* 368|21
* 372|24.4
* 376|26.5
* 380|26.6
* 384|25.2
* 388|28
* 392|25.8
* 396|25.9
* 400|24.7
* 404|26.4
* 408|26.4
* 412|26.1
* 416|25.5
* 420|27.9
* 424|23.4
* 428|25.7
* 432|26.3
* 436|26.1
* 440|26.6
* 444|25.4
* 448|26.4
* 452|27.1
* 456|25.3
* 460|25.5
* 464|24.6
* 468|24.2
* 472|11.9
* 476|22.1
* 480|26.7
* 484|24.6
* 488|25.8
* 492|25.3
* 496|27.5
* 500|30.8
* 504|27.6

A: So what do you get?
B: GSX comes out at 19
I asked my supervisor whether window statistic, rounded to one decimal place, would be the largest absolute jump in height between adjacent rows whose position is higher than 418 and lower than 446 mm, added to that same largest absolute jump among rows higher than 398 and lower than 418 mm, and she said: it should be 6.2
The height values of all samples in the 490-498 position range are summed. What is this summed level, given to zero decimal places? 53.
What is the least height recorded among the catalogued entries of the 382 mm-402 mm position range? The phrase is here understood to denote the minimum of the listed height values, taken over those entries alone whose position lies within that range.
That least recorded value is 24.7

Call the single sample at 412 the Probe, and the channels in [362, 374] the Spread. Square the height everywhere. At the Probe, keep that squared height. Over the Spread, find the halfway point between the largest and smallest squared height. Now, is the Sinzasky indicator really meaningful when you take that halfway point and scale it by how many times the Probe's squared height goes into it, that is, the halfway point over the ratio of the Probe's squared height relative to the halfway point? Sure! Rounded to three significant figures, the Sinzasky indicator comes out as 341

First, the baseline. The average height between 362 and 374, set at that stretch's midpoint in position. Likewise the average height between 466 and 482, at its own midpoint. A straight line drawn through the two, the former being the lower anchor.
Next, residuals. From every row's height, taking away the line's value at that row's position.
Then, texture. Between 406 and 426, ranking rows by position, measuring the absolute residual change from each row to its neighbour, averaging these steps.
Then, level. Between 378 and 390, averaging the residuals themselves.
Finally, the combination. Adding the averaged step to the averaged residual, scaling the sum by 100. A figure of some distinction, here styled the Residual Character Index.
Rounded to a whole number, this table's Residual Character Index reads 706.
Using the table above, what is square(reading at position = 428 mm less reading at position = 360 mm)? 94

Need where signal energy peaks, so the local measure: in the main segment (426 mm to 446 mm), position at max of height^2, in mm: 440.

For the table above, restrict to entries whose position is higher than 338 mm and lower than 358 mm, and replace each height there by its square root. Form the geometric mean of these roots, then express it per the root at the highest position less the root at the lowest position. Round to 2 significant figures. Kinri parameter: -21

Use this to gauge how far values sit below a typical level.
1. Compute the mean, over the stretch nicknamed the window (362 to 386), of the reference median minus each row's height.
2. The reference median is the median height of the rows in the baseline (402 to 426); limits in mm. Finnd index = 2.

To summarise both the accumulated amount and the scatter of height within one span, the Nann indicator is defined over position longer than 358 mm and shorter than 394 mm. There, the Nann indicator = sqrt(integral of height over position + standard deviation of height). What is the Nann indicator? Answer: 29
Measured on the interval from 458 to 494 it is 29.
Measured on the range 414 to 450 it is 31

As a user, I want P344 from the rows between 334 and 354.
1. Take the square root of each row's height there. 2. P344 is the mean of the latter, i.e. 3.73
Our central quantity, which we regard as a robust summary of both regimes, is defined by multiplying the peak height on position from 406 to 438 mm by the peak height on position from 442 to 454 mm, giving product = 756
